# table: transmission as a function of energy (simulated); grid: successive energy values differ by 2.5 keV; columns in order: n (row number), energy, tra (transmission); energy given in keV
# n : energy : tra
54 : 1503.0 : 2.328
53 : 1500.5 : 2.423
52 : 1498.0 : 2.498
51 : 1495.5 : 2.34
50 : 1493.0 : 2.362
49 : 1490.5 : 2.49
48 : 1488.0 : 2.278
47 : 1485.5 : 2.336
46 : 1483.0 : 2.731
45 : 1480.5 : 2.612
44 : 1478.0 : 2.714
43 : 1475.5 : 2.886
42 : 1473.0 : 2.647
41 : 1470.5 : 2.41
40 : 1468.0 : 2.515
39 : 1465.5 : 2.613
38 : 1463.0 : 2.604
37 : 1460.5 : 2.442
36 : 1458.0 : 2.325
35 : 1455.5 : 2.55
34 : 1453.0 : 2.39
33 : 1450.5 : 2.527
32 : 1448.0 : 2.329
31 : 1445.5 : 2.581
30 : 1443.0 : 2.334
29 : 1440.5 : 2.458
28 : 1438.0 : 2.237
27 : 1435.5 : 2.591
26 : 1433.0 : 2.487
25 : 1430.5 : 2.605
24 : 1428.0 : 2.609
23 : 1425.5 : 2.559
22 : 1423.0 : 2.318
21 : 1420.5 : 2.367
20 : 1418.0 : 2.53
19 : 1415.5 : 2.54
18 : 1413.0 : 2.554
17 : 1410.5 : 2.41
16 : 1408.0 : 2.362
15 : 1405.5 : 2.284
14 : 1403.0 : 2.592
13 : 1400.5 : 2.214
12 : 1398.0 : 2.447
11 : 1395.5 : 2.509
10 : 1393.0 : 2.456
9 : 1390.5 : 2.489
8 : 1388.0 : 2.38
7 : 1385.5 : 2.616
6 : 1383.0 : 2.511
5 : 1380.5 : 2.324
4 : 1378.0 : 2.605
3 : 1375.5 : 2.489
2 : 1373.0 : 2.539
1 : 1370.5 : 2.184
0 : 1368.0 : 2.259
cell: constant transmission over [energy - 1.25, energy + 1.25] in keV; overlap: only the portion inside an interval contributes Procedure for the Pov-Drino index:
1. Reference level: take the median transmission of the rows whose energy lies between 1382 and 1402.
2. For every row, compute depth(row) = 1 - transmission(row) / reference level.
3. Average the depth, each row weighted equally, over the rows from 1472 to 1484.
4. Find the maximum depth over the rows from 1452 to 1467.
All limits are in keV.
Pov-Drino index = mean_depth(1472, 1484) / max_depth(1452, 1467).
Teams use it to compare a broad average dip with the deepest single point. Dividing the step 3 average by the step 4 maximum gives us -1.7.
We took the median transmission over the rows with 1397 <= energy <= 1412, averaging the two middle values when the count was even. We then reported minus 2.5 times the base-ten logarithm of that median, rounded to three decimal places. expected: -0.944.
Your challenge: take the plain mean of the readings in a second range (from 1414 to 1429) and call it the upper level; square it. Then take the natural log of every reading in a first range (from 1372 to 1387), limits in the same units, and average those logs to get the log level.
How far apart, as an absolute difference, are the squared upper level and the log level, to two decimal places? 5.26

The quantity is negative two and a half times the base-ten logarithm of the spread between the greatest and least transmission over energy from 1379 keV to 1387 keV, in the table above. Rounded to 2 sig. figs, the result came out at 1.3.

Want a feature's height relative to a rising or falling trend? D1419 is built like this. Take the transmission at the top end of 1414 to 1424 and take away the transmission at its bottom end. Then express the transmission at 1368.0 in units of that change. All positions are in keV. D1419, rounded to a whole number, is -10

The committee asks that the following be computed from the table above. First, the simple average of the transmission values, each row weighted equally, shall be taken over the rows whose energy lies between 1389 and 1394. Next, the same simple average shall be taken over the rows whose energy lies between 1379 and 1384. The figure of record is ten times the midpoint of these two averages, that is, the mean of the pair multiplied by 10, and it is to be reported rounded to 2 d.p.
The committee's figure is 24.45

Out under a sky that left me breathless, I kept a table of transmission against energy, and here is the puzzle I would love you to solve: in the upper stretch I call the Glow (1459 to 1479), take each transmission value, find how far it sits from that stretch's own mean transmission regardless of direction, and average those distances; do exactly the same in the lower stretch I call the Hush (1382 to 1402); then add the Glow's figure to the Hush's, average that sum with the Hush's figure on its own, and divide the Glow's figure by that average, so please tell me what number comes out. 0.82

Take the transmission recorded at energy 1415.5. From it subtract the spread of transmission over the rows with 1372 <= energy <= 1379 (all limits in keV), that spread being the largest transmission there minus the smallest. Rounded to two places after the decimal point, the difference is 2.42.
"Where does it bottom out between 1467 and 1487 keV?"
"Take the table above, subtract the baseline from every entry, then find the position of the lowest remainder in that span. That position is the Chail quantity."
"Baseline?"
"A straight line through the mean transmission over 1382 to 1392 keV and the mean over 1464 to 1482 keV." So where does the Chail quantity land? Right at 1485.5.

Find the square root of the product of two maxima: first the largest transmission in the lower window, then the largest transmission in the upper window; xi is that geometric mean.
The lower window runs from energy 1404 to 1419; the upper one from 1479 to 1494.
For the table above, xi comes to 2.641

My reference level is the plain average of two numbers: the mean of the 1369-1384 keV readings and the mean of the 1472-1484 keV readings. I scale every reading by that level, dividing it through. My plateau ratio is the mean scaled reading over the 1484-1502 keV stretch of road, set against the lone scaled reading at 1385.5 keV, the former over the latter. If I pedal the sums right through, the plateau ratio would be 0.91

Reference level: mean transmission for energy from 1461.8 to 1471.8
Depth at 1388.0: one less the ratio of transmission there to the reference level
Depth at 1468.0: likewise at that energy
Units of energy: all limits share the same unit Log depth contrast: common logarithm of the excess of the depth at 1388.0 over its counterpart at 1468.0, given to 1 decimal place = -1.3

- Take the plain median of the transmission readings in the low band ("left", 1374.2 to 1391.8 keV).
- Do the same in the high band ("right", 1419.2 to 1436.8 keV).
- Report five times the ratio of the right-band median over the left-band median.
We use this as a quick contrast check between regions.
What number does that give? 5.1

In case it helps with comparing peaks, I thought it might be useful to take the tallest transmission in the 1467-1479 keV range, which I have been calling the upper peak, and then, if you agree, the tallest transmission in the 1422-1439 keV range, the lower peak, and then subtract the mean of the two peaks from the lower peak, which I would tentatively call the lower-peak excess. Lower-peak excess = -0.14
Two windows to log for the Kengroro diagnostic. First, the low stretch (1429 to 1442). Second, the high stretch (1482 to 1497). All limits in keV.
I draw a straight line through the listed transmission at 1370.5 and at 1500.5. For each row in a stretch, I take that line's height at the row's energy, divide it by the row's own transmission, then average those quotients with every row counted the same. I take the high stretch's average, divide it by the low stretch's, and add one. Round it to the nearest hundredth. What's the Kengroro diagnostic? 2.07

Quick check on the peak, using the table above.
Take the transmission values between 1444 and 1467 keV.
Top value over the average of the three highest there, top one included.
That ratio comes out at 1.005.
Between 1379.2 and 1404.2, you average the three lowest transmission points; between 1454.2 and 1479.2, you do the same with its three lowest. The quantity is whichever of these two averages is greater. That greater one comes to 2.39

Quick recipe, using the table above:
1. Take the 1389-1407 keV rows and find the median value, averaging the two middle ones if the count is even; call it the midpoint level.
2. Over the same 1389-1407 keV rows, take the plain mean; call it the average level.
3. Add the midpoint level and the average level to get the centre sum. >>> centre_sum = 4.88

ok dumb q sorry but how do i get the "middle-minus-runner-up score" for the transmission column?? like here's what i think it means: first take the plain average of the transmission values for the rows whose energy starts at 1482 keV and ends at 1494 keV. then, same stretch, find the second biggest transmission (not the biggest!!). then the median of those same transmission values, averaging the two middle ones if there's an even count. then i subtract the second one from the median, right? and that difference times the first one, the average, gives -0.31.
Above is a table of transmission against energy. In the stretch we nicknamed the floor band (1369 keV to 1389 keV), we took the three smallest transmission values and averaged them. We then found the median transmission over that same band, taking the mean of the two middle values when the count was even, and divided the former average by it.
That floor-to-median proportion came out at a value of 0.918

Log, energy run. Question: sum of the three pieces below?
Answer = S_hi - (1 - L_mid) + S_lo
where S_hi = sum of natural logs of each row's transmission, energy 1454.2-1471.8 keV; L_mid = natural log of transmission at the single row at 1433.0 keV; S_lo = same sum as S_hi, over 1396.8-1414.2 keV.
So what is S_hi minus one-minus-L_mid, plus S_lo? 12.4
